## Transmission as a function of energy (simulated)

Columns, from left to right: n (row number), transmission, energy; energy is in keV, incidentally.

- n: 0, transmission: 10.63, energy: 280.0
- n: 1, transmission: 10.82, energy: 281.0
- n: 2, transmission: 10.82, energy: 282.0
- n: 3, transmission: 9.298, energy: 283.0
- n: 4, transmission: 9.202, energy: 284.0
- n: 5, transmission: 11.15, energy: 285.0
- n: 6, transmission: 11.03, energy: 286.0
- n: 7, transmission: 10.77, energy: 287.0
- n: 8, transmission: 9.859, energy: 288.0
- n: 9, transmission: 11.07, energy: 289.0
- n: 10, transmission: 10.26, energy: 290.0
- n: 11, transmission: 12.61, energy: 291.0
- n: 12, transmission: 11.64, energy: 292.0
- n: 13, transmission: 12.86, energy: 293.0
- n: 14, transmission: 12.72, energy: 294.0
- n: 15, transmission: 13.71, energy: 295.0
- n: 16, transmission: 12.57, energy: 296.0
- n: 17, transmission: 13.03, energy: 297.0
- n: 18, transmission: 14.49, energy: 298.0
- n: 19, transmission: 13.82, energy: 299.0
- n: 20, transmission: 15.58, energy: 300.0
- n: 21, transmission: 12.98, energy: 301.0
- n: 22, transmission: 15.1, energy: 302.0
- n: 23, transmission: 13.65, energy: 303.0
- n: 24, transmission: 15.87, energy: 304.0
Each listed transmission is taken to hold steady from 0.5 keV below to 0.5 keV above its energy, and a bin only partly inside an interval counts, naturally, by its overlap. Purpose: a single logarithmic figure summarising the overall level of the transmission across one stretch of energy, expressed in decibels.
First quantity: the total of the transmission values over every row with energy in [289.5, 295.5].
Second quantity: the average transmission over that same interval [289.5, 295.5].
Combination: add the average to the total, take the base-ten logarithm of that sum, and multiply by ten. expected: 19.4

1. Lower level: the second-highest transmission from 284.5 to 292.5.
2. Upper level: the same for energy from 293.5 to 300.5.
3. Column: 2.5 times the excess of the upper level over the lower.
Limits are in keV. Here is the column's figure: 7.1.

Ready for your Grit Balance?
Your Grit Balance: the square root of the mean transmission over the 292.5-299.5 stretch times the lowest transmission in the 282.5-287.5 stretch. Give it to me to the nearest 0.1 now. 11.1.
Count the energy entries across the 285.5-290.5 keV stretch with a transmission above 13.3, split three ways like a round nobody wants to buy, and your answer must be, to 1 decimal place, 0.0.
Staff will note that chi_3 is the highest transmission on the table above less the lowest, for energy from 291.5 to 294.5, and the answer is 1.2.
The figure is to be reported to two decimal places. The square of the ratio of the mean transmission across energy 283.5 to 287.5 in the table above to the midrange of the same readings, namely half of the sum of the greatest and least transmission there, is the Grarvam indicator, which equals 1.07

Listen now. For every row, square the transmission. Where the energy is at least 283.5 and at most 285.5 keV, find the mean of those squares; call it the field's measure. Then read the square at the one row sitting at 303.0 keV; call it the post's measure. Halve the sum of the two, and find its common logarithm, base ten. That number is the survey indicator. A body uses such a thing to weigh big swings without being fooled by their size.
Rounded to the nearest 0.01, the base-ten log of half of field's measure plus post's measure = 2.16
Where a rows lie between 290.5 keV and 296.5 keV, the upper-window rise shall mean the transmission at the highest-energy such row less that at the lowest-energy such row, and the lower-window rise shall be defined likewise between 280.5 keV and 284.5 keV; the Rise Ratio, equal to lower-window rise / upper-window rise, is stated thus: 40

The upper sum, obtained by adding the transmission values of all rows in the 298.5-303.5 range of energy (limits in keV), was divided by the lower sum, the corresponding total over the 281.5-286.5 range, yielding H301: 1.38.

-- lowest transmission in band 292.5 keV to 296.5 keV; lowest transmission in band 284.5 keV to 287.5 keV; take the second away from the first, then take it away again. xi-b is -9.0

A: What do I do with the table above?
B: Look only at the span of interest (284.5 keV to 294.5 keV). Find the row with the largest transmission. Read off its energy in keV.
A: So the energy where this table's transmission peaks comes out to 293.0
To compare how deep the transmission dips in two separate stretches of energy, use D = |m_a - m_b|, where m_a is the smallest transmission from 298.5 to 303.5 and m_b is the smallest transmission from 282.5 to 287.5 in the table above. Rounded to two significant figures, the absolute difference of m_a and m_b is 3.8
